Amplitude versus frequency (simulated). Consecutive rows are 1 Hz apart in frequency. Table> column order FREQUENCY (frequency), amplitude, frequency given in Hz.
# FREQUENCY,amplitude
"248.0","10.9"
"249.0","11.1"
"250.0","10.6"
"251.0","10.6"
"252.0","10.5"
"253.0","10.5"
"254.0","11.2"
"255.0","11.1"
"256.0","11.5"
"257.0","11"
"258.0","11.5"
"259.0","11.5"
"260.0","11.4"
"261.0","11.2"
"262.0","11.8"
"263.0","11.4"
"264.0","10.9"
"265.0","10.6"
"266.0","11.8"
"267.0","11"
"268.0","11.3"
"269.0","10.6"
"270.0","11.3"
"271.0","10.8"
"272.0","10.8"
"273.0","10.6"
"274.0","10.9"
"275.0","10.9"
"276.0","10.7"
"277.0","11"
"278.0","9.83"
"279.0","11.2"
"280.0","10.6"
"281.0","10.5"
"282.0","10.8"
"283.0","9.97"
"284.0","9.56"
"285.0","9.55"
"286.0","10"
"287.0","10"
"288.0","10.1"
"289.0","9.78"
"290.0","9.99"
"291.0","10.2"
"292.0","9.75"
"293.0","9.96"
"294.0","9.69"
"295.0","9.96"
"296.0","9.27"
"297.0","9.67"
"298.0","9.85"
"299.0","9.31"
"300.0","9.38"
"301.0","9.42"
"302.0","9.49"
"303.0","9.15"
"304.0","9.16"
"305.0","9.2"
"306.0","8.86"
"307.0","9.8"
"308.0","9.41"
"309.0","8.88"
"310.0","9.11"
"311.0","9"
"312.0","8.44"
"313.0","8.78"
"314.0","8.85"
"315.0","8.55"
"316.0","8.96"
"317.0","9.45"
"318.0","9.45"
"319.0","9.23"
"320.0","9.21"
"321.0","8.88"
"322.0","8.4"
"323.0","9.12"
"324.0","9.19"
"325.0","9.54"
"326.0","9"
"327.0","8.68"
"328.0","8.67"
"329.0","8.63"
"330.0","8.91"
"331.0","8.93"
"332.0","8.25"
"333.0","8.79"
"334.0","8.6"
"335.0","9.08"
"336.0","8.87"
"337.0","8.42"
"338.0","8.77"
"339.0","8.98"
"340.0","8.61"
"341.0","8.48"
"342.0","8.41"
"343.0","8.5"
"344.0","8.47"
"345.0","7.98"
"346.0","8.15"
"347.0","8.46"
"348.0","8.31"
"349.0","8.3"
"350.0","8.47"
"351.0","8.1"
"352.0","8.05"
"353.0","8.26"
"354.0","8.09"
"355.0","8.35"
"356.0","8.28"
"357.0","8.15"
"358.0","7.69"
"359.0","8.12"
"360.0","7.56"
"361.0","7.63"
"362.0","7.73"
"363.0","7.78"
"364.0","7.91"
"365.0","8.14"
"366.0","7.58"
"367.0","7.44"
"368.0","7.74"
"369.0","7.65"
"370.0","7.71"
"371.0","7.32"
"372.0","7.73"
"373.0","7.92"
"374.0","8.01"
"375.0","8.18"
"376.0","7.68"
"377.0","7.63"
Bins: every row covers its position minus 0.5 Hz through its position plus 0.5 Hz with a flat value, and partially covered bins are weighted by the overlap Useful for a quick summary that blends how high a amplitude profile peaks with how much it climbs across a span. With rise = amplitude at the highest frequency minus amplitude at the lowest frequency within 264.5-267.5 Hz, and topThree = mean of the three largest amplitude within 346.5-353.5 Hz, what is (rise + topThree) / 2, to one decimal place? 4.4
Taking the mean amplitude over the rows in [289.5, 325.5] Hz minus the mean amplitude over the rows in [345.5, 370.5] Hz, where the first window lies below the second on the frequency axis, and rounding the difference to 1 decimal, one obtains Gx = 1.3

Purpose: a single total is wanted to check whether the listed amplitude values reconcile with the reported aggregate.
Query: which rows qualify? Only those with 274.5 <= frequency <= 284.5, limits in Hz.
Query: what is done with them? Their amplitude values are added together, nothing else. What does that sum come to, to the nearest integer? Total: 105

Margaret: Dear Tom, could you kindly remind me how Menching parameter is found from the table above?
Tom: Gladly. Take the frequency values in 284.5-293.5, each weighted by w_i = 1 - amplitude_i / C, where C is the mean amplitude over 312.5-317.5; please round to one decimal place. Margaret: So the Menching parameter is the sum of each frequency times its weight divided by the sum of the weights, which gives 289.1 Hz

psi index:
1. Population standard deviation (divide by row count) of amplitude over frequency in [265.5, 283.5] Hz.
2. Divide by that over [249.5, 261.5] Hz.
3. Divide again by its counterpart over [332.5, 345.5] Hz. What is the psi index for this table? 4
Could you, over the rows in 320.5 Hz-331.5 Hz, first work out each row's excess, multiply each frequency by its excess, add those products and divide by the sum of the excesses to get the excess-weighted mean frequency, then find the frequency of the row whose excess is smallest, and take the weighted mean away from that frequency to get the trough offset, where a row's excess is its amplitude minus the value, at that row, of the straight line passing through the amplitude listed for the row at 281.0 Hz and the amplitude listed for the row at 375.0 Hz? -3.7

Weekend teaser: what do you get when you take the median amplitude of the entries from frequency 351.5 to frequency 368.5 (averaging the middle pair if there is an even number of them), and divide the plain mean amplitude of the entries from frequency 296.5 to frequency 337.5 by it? 1.14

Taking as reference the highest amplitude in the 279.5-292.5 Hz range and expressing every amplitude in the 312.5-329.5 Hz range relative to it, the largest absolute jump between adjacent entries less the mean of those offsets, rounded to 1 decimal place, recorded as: 2.5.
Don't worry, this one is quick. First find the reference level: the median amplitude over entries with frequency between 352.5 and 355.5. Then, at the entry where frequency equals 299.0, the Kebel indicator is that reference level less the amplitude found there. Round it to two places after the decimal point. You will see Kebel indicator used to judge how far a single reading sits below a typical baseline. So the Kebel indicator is -1.05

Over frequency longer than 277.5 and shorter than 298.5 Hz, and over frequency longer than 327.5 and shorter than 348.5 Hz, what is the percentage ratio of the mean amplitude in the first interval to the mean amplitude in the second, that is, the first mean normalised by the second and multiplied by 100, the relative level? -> 117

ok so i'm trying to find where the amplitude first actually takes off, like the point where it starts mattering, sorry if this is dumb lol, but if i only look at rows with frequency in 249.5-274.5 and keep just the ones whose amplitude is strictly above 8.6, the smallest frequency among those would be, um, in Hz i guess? 250.0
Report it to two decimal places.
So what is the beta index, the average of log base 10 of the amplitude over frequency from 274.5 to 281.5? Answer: 1.03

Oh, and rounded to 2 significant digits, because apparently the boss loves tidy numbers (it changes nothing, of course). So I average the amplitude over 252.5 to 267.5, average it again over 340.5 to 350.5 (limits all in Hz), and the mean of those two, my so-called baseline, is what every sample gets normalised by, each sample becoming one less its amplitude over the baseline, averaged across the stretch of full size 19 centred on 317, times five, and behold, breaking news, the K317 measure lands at 0.39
